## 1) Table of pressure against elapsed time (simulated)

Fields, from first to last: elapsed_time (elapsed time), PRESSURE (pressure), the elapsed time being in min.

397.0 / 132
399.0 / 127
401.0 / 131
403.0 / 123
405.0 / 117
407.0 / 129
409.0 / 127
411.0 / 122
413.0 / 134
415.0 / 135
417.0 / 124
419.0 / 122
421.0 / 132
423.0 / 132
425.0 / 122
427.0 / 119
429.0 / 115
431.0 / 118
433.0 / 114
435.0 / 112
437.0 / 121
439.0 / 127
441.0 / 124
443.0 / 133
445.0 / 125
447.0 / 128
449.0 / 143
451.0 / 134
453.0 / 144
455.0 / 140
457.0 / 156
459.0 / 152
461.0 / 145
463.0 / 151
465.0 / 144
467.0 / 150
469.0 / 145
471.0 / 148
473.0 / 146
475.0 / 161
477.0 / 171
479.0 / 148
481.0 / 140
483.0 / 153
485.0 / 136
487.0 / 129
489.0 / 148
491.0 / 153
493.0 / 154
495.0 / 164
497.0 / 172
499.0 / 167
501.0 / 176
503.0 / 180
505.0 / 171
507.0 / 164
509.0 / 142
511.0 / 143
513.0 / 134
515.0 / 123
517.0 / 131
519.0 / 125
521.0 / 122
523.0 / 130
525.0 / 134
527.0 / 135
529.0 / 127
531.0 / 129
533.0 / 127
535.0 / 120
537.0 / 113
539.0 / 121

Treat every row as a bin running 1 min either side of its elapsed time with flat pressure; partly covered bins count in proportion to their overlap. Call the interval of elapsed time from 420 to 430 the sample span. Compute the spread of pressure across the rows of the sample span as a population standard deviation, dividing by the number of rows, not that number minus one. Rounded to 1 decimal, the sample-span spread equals 6.9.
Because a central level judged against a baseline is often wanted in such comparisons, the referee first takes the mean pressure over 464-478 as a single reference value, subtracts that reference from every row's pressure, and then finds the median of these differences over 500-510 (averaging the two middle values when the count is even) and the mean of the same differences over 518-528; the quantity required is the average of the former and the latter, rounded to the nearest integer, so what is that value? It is -2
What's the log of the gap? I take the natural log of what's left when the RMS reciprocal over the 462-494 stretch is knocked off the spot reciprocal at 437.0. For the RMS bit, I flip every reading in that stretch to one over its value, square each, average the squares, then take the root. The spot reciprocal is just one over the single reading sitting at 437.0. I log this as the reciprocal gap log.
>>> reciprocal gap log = -6.5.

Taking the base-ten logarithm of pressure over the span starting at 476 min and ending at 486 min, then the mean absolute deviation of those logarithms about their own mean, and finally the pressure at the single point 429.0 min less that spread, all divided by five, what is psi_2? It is 23.0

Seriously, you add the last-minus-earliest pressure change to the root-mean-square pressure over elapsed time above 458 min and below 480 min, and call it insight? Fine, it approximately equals 147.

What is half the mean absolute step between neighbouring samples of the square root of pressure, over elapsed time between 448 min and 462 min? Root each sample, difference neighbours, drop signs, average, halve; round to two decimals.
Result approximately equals 0.17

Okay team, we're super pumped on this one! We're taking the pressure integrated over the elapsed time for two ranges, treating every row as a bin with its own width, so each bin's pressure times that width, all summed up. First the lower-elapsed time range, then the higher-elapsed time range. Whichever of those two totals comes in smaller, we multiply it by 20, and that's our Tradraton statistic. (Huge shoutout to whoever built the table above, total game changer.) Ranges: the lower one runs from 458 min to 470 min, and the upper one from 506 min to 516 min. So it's 28240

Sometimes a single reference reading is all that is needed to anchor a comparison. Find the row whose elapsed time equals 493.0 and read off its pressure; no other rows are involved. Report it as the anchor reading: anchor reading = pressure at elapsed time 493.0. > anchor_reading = 154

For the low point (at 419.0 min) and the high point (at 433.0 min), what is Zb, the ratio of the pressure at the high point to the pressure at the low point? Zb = 0.93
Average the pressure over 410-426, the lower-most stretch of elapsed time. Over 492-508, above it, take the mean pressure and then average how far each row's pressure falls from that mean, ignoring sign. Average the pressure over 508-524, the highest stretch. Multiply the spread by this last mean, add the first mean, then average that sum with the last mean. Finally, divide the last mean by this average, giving 0.24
